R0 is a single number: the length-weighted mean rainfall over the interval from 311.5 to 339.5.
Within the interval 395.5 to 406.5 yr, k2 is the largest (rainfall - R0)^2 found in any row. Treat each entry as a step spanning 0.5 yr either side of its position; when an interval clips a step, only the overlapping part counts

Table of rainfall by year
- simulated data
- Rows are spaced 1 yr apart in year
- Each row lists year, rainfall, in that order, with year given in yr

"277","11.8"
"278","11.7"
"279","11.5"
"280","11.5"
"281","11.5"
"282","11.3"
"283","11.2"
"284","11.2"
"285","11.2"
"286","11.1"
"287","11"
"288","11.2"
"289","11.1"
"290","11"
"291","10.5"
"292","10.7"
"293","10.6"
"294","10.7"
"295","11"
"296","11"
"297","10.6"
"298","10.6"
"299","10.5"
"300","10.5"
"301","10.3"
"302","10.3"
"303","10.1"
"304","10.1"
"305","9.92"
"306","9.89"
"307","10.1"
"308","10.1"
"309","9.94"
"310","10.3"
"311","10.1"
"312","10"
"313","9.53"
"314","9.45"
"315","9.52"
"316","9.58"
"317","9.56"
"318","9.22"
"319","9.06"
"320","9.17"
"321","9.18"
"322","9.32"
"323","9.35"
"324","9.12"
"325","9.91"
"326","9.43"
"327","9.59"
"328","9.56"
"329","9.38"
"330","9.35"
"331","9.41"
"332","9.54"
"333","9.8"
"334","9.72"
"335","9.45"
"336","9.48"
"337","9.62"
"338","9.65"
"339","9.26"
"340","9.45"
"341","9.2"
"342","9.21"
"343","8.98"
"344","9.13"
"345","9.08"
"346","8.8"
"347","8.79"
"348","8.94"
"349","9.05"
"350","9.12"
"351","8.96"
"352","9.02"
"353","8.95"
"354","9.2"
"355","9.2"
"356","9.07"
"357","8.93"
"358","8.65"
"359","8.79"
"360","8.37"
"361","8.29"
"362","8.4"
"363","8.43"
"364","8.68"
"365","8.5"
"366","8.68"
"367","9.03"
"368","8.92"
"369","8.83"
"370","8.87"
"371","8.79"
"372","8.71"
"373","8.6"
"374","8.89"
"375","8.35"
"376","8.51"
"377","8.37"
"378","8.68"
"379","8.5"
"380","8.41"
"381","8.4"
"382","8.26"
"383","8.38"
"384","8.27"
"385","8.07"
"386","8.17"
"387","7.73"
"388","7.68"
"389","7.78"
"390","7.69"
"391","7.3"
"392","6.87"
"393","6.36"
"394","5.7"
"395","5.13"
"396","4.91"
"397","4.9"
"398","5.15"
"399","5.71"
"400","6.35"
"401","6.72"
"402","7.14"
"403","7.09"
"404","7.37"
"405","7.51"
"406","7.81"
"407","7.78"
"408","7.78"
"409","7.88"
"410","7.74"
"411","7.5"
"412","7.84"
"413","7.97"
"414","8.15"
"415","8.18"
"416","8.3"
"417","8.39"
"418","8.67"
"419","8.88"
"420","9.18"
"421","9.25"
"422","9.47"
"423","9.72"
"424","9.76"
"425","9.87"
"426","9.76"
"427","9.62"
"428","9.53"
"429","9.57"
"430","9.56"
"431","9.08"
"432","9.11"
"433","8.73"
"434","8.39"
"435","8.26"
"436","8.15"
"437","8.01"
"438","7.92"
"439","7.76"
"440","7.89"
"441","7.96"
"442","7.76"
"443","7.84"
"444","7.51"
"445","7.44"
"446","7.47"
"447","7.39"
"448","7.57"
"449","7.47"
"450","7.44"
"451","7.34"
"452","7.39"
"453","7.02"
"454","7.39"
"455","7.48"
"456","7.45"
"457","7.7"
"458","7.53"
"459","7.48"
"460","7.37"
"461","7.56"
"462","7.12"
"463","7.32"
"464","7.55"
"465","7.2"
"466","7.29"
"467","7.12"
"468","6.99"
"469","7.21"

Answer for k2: 20.9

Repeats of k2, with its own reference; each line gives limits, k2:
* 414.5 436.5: 1.7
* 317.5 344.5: 0.2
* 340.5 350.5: 0.5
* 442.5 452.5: 4.5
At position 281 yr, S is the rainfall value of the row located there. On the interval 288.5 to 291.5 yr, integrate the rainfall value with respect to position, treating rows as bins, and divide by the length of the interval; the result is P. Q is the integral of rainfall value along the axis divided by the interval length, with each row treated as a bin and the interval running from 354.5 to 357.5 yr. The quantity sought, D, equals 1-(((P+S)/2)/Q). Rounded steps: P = 10.9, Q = 9.1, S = 11.5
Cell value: -0.23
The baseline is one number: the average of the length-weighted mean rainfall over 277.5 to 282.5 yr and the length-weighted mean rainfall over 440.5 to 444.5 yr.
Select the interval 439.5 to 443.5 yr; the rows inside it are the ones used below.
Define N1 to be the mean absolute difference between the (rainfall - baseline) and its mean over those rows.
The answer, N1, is 0.06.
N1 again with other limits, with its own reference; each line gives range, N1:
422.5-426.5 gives 0.05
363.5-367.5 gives 0.15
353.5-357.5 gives 0.10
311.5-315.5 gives 0.19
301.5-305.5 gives 0.10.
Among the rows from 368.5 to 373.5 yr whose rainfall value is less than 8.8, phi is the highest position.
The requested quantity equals 373 yr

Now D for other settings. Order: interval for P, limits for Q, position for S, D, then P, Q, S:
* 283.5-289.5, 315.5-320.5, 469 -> 0.02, 11.1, 9.3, 7.21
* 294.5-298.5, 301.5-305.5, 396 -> 0.22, 10.8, 10.1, 4.91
